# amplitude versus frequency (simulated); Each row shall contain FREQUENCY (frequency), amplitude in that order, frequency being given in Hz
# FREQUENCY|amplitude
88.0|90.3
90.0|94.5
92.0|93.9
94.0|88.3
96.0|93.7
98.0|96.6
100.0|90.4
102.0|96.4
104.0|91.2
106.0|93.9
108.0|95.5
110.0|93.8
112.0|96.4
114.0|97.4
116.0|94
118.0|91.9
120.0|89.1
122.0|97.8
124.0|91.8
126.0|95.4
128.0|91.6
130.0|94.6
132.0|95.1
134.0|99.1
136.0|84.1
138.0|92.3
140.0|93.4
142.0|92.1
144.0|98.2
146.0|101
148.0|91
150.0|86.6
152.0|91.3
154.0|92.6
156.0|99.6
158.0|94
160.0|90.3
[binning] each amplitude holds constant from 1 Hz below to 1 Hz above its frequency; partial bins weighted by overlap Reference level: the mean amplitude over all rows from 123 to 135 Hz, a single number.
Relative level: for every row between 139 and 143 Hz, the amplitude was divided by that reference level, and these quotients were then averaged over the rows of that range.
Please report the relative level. 0.98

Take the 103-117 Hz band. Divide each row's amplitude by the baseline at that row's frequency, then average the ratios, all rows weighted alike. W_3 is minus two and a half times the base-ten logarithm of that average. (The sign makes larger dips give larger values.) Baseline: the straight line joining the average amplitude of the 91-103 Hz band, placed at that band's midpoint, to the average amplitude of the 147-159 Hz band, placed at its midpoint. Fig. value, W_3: -0.018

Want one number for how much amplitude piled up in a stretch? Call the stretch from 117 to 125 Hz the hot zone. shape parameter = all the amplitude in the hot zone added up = 371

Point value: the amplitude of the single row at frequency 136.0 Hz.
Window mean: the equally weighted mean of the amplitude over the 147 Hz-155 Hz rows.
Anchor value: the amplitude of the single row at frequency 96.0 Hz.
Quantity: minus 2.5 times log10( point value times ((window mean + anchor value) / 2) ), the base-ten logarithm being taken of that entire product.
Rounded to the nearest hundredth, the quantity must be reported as -9.72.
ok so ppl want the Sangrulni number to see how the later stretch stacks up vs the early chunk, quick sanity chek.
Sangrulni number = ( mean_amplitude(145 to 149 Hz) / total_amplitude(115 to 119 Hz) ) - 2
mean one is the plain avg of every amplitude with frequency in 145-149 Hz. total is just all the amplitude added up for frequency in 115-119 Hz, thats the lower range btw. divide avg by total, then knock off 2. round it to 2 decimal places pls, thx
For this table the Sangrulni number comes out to -1.48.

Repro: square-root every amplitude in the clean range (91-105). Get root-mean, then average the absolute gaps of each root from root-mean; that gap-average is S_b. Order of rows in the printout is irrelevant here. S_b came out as 0.132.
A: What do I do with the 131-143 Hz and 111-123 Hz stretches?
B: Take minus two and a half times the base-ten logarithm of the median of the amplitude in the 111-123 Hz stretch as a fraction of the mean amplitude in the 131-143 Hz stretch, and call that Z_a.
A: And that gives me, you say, -0.029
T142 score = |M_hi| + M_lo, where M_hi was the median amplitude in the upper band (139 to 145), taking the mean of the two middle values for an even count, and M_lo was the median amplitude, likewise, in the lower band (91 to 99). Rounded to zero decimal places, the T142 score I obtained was 187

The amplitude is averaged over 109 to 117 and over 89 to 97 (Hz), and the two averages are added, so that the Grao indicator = 188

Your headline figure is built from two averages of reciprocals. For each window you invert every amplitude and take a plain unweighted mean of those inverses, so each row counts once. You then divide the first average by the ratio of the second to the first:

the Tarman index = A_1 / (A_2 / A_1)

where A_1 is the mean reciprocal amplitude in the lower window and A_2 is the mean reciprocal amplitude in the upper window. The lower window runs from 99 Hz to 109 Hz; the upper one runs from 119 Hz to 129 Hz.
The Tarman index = 0.0107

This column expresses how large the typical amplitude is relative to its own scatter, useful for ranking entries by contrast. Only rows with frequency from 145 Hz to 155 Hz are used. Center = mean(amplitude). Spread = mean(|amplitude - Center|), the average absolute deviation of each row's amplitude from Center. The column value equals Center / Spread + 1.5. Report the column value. 28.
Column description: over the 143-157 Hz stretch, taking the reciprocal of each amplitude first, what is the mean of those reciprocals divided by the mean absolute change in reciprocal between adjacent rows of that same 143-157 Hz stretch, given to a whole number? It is 19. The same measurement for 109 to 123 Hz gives 27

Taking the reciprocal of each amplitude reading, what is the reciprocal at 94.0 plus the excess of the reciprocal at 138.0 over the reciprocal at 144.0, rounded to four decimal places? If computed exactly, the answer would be 0.0120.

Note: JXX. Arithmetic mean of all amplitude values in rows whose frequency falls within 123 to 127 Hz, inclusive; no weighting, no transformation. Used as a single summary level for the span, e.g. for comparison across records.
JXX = 93.6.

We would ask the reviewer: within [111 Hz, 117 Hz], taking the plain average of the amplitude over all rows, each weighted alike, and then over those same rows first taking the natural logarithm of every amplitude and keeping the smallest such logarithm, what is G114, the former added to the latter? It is 100.5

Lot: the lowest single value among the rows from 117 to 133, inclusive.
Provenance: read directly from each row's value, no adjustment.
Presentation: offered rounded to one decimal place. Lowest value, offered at 89.1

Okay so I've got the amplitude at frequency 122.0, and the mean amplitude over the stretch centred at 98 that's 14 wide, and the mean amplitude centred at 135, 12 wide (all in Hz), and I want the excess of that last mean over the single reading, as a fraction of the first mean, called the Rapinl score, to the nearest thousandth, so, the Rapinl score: -0.051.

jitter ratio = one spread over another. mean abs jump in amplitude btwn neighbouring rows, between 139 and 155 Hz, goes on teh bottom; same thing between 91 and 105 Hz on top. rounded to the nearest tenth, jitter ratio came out 1.2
